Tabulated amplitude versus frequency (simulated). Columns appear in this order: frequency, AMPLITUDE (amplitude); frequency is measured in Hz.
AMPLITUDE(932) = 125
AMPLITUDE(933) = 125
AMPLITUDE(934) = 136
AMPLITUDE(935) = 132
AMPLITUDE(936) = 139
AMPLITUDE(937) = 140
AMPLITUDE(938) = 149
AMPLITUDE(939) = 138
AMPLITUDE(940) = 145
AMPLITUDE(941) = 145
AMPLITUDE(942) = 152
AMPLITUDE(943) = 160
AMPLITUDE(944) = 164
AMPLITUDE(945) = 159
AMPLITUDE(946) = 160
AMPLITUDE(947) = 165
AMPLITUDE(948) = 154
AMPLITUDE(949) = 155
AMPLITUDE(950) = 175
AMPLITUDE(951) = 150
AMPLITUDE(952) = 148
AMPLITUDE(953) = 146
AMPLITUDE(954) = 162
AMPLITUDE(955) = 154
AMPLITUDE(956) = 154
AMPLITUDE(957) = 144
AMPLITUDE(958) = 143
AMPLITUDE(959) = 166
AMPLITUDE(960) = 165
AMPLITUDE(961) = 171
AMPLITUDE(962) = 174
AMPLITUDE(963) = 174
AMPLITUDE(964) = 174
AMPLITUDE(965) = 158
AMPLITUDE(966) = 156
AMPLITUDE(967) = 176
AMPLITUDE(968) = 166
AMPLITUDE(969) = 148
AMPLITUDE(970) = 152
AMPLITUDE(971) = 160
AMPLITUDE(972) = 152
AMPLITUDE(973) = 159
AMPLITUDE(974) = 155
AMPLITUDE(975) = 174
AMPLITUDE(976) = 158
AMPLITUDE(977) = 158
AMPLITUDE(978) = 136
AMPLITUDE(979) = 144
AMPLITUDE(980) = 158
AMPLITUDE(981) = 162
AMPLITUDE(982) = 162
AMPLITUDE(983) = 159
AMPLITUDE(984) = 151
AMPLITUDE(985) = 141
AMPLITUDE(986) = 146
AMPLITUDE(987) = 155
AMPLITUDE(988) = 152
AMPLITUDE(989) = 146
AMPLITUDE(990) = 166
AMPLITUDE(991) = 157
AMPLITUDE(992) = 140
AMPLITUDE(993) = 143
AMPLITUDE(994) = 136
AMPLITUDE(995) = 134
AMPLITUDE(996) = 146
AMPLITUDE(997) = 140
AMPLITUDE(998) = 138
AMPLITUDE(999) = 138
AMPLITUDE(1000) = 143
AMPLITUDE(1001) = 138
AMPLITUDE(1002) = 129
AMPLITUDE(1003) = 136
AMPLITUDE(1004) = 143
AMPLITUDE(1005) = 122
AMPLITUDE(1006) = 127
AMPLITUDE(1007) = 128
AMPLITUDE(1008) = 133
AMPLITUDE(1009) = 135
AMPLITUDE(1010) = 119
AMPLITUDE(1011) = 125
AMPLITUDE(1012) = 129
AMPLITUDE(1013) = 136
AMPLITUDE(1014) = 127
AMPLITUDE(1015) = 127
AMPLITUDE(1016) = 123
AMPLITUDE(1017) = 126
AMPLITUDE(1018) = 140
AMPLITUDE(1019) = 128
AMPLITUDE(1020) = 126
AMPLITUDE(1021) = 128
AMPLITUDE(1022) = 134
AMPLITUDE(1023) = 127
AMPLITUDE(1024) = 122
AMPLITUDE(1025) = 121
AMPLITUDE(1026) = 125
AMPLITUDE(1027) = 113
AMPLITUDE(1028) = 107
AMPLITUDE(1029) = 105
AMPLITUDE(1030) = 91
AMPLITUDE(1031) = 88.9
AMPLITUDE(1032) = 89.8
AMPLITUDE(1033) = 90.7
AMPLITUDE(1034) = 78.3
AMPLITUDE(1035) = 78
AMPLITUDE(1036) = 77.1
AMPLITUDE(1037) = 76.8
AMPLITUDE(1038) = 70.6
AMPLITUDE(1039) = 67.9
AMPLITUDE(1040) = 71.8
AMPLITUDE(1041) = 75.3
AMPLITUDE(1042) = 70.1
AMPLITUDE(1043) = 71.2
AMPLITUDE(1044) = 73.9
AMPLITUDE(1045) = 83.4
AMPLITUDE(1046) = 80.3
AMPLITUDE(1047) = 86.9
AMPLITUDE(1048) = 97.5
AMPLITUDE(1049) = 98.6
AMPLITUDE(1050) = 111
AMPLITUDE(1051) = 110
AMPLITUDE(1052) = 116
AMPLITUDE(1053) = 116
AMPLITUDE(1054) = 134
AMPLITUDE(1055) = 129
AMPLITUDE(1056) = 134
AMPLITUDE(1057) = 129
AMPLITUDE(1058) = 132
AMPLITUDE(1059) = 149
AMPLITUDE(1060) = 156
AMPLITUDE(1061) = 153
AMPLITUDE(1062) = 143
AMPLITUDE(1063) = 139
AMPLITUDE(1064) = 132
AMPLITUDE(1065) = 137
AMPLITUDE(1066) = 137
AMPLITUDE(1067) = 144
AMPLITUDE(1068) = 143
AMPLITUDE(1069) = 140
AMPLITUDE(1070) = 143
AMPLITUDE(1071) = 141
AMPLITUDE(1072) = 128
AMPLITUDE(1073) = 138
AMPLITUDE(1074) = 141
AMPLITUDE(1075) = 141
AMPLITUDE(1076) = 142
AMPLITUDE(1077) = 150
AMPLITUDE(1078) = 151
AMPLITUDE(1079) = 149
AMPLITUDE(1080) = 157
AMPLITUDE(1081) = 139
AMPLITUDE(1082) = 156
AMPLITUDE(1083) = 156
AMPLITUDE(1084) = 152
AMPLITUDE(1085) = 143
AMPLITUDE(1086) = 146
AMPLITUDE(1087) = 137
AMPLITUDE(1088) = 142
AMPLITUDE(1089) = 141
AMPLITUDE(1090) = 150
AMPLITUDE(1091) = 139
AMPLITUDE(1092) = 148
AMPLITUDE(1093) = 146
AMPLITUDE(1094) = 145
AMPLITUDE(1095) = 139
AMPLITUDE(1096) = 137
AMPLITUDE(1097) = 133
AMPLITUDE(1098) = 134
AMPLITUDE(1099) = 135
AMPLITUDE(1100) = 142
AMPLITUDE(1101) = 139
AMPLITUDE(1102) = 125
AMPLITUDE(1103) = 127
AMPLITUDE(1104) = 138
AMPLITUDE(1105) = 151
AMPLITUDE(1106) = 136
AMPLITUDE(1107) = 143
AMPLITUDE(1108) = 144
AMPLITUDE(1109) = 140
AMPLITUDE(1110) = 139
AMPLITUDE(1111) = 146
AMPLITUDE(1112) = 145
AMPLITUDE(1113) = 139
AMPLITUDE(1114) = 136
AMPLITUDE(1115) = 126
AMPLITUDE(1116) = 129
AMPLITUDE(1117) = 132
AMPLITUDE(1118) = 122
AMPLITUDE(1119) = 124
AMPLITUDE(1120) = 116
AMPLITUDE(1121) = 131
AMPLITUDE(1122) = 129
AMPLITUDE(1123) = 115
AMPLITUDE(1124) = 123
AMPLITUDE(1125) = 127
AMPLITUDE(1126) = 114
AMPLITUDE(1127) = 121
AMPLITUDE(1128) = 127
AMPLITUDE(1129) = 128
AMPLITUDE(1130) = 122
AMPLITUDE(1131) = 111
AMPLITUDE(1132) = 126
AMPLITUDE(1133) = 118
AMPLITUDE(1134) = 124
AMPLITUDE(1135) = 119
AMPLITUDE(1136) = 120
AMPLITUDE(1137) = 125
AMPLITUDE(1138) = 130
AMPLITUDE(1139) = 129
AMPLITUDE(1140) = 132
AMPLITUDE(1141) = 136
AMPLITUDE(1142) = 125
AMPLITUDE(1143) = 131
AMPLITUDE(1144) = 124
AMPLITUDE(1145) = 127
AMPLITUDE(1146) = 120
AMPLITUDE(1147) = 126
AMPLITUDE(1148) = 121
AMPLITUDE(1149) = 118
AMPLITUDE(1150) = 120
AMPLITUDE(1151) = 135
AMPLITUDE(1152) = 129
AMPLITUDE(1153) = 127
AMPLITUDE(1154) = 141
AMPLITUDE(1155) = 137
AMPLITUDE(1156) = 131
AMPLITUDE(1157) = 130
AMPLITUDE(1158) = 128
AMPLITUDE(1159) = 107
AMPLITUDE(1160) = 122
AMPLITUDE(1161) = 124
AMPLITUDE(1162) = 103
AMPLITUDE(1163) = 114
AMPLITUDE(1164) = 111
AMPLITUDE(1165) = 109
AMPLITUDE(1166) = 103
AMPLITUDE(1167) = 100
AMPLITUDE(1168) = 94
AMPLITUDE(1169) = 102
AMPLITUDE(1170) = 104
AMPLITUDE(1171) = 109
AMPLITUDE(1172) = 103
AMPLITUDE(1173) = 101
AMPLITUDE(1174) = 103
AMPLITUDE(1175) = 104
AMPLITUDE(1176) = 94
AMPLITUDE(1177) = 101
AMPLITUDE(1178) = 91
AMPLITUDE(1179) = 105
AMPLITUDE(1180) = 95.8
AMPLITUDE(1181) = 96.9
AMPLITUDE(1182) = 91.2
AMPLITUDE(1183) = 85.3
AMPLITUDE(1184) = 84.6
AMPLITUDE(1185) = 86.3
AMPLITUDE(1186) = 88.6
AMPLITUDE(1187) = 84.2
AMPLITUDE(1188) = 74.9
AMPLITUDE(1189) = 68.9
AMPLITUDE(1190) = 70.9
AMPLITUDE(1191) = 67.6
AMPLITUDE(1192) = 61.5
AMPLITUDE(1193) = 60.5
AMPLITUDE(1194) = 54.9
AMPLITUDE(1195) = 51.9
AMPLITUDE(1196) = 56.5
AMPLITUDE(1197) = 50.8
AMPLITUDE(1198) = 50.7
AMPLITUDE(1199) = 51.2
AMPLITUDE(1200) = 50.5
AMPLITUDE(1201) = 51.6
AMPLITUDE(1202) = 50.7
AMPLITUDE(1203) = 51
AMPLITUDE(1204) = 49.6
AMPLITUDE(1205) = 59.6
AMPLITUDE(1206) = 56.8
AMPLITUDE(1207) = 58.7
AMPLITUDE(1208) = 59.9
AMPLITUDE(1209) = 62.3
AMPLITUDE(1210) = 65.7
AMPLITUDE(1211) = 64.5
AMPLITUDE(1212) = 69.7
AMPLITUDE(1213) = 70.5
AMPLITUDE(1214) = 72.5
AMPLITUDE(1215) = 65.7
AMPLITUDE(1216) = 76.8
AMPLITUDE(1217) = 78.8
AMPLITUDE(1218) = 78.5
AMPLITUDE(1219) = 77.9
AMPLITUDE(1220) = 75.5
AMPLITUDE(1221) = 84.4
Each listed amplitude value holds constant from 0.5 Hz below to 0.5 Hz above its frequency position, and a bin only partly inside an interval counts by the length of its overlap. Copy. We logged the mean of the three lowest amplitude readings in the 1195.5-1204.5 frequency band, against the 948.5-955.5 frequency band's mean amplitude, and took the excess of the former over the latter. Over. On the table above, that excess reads -105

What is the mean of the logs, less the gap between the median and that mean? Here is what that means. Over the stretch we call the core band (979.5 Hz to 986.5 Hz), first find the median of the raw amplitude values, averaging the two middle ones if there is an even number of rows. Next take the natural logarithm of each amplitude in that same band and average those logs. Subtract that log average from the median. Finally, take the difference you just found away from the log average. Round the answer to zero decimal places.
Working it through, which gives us -148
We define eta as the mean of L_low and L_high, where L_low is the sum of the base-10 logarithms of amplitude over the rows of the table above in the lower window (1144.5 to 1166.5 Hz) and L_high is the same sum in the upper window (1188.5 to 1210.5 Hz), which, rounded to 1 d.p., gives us 42.2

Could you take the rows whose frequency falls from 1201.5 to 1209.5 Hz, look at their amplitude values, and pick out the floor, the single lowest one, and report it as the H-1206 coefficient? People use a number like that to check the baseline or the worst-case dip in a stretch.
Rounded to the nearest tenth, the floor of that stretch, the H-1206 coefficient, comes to 49.6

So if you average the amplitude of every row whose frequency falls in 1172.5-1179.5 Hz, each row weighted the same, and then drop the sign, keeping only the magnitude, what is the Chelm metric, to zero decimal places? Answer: 100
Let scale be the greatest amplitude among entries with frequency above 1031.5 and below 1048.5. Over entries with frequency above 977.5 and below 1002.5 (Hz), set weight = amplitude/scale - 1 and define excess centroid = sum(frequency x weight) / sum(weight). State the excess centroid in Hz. 989.2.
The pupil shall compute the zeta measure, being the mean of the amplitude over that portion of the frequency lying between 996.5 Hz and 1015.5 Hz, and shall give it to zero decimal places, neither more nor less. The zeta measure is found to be 132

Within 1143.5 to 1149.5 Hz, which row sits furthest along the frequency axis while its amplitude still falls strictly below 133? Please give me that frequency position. 1149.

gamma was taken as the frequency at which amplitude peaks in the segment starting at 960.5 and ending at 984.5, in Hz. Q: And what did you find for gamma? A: 967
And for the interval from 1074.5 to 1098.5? 1080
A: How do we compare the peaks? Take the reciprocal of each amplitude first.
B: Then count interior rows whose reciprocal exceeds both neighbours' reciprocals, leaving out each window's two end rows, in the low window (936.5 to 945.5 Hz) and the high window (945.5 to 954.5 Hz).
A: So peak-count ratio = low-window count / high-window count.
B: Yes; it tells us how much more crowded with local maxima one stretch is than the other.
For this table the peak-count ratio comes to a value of 0.50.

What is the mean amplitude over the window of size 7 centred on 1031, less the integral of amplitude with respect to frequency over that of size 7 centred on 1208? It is -335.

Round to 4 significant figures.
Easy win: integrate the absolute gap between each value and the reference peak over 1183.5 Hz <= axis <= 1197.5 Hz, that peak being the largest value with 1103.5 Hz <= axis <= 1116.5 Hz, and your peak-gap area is 1152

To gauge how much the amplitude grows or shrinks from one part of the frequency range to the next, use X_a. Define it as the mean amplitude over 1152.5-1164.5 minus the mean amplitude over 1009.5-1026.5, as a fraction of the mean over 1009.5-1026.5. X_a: -0.03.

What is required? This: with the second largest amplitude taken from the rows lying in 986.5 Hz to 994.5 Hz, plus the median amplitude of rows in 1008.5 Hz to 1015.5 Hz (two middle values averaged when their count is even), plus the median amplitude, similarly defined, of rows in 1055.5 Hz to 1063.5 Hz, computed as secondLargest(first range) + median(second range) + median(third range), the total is 425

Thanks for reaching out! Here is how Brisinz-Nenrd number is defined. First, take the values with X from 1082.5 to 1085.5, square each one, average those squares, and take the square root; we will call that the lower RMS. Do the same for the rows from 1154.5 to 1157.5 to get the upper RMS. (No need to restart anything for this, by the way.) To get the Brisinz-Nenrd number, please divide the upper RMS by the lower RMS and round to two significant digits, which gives 0.88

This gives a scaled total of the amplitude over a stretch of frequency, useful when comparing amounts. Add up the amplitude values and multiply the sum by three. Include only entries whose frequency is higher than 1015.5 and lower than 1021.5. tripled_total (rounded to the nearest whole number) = 2313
